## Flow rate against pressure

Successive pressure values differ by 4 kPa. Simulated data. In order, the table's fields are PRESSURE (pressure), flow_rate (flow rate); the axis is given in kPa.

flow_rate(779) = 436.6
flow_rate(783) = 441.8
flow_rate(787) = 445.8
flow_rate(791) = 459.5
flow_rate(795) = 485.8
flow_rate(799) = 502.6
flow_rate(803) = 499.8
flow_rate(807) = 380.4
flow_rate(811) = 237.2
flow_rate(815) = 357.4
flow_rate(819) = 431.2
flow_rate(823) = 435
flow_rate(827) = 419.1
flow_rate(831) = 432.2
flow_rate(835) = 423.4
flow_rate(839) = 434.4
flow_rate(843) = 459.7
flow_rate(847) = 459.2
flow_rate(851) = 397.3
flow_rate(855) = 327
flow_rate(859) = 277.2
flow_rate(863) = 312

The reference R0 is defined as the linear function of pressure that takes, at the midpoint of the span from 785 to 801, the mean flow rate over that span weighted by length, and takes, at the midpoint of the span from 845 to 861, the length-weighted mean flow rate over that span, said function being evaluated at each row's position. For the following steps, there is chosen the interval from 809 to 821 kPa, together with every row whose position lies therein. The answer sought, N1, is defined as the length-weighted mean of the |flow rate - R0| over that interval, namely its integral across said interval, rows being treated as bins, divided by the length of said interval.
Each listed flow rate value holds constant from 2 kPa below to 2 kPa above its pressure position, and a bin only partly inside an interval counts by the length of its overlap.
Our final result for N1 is 95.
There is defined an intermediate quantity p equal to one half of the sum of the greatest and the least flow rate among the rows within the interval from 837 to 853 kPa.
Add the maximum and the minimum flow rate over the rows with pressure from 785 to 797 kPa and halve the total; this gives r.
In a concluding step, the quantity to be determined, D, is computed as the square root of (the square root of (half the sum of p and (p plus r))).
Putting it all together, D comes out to 5.07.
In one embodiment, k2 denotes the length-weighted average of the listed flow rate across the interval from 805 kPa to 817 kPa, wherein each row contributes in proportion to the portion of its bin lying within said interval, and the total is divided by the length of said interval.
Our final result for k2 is 325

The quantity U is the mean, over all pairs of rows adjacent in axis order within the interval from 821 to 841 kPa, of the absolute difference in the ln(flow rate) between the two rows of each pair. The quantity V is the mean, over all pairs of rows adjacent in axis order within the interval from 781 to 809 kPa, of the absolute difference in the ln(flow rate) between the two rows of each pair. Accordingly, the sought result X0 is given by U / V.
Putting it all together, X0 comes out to 0.4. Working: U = 0.03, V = 0.068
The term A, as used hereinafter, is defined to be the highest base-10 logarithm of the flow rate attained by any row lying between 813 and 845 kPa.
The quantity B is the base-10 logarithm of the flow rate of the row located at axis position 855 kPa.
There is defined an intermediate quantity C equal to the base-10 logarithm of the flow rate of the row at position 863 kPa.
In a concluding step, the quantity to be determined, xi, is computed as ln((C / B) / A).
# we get -0.99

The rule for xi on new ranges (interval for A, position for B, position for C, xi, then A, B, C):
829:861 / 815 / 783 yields -0.94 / 2.66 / 2.55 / 2.65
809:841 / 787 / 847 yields -0.97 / 2.64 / 2.65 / 2.66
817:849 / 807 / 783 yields -0.95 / 2.66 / 2.58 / 2.65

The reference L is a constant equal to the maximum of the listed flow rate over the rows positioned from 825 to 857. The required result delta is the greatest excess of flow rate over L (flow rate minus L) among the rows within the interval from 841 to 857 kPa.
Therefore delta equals 0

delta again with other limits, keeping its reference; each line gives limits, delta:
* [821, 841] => -25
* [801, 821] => 40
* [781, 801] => 43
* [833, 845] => 0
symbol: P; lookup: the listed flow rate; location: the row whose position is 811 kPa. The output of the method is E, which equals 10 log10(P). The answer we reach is 23.8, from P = 237.2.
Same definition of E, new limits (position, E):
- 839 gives 26.4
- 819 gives 26.3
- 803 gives 27.0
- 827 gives 26.2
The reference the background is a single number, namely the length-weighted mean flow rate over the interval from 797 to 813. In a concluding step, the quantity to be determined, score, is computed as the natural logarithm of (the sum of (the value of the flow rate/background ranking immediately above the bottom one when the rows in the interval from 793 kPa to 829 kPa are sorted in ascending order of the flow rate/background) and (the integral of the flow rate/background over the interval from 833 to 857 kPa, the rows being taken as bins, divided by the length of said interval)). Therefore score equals 0.65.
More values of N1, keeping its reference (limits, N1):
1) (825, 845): 36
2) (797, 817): 86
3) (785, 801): 28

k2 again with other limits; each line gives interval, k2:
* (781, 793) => 449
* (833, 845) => 439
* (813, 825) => 408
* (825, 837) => 425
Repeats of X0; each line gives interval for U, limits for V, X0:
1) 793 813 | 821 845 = 5.7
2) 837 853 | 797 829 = 0.3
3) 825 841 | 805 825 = 0.1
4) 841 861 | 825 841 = 4.9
